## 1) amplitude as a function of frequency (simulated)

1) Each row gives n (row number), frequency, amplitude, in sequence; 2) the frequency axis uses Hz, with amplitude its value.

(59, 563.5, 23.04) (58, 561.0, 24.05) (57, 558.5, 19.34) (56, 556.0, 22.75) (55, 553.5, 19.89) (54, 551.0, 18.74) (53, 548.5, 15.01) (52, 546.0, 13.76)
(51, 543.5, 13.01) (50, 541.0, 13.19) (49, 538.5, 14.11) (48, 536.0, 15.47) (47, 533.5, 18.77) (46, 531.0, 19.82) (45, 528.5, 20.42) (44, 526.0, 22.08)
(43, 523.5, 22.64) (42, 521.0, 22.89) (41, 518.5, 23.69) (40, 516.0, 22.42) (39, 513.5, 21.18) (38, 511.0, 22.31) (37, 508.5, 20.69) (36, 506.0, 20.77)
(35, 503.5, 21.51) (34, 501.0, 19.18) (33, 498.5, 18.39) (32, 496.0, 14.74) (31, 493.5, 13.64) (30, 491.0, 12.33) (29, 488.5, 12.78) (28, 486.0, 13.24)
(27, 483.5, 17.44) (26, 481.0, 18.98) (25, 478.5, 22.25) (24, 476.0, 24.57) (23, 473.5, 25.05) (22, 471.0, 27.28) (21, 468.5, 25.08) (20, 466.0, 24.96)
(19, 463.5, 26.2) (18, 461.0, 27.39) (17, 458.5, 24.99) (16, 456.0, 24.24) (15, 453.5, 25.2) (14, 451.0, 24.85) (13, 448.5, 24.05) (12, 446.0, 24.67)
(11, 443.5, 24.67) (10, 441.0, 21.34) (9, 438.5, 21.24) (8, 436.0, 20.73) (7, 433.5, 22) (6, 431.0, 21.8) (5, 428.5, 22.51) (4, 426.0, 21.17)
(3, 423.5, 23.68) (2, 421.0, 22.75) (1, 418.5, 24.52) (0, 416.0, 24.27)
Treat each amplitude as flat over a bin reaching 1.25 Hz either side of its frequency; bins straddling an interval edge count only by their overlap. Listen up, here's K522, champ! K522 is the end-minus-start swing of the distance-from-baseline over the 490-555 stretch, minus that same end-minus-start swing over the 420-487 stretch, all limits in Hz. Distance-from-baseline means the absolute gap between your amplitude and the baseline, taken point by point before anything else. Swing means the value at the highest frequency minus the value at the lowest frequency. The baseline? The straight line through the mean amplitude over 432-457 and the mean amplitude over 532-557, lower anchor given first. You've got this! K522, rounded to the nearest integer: -9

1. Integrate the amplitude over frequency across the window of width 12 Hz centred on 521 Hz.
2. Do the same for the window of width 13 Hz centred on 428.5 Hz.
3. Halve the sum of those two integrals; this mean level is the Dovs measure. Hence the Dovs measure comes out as 281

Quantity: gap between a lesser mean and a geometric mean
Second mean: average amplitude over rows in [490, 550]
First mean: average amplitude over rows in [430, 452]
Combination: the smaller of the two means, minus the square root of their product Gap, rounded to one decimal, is -2.1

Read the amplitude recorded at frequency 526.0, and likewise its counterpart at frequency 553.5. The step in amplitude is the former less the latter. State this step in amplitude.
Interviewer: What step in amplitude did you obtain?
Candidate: 2.2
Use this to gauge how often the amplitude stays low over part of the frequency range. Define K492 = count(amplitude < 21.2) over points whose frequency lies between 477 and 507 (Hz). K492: 10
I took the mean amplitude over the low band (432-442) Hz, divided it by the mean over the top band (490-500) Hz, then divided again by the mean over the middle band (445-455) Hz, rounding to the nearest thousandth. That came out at 0.058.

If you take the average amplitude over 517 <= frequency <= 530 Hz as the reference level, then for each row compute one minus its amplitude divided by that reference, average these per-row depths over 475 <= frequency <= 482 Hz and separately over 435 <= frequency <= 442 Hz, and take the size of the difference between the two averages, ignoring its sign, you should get 0.04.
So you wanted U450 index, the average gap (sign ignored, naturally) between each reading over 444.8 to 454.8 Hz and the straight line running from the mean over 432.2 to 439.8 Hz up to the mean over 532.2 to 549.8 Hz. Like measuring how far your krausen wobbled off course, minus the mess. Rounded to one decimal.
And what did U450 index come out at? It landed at 4.2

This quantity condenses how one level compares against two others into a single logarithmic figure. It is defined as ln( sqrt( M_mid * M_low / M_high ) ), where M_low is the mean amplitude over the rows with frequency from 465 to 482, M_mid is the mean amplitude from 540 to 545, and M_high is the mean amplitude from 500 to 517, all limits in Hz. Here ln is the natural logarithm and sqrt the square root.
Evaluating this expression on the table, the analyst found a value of 1.35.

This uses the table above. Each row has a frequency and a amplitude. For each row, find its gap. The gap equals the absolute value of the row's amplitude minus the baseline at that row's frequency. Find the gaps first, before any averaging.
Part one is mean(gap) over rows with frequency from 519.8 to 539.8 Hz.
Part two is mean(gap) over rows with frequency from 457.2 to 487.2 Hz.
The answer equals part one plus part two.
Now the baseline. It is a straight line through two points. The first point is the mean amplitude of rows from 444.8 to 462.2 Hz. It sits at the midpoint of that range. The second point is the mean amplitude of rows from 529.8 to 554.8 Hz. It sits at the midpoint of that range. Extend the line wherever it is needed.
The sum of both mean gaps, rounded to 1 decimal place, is 5.8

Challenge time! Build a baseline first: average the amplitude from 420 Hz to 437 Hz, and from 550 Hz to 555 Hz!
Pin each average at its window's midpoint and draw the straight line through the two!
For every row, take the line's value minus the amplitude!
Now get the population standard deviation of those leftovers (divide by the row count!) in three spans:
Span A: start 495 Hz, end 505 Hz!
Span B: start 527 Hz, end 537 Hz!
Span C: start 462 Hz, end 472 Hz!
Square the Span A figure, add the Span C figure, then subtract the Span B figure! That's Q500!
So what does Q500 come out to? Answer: 5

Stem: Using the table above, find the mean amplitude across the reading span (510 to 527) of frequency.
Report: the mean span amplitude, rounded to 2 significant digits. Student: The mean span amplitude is 22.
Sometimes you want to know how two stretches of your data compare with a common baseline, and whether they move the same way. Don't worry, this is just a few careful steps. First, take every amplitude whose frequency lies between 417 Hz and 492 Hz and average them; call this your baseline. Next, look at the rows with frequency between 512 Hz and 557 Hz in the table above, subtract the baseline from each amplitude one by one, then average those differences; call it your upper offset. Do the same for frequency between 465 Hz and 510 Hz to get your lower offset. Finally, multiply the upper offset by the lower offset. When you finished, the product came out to 10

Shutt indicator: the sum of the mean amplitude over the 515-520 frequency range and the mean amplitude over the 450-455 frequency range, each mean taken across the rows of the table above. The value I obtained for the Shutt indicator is 48.1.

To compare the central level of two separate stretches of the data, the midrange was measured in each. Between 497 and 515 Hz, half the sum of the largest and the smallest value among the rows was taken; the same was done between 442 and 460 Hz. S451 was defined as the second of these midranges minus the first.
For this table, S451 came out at 4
